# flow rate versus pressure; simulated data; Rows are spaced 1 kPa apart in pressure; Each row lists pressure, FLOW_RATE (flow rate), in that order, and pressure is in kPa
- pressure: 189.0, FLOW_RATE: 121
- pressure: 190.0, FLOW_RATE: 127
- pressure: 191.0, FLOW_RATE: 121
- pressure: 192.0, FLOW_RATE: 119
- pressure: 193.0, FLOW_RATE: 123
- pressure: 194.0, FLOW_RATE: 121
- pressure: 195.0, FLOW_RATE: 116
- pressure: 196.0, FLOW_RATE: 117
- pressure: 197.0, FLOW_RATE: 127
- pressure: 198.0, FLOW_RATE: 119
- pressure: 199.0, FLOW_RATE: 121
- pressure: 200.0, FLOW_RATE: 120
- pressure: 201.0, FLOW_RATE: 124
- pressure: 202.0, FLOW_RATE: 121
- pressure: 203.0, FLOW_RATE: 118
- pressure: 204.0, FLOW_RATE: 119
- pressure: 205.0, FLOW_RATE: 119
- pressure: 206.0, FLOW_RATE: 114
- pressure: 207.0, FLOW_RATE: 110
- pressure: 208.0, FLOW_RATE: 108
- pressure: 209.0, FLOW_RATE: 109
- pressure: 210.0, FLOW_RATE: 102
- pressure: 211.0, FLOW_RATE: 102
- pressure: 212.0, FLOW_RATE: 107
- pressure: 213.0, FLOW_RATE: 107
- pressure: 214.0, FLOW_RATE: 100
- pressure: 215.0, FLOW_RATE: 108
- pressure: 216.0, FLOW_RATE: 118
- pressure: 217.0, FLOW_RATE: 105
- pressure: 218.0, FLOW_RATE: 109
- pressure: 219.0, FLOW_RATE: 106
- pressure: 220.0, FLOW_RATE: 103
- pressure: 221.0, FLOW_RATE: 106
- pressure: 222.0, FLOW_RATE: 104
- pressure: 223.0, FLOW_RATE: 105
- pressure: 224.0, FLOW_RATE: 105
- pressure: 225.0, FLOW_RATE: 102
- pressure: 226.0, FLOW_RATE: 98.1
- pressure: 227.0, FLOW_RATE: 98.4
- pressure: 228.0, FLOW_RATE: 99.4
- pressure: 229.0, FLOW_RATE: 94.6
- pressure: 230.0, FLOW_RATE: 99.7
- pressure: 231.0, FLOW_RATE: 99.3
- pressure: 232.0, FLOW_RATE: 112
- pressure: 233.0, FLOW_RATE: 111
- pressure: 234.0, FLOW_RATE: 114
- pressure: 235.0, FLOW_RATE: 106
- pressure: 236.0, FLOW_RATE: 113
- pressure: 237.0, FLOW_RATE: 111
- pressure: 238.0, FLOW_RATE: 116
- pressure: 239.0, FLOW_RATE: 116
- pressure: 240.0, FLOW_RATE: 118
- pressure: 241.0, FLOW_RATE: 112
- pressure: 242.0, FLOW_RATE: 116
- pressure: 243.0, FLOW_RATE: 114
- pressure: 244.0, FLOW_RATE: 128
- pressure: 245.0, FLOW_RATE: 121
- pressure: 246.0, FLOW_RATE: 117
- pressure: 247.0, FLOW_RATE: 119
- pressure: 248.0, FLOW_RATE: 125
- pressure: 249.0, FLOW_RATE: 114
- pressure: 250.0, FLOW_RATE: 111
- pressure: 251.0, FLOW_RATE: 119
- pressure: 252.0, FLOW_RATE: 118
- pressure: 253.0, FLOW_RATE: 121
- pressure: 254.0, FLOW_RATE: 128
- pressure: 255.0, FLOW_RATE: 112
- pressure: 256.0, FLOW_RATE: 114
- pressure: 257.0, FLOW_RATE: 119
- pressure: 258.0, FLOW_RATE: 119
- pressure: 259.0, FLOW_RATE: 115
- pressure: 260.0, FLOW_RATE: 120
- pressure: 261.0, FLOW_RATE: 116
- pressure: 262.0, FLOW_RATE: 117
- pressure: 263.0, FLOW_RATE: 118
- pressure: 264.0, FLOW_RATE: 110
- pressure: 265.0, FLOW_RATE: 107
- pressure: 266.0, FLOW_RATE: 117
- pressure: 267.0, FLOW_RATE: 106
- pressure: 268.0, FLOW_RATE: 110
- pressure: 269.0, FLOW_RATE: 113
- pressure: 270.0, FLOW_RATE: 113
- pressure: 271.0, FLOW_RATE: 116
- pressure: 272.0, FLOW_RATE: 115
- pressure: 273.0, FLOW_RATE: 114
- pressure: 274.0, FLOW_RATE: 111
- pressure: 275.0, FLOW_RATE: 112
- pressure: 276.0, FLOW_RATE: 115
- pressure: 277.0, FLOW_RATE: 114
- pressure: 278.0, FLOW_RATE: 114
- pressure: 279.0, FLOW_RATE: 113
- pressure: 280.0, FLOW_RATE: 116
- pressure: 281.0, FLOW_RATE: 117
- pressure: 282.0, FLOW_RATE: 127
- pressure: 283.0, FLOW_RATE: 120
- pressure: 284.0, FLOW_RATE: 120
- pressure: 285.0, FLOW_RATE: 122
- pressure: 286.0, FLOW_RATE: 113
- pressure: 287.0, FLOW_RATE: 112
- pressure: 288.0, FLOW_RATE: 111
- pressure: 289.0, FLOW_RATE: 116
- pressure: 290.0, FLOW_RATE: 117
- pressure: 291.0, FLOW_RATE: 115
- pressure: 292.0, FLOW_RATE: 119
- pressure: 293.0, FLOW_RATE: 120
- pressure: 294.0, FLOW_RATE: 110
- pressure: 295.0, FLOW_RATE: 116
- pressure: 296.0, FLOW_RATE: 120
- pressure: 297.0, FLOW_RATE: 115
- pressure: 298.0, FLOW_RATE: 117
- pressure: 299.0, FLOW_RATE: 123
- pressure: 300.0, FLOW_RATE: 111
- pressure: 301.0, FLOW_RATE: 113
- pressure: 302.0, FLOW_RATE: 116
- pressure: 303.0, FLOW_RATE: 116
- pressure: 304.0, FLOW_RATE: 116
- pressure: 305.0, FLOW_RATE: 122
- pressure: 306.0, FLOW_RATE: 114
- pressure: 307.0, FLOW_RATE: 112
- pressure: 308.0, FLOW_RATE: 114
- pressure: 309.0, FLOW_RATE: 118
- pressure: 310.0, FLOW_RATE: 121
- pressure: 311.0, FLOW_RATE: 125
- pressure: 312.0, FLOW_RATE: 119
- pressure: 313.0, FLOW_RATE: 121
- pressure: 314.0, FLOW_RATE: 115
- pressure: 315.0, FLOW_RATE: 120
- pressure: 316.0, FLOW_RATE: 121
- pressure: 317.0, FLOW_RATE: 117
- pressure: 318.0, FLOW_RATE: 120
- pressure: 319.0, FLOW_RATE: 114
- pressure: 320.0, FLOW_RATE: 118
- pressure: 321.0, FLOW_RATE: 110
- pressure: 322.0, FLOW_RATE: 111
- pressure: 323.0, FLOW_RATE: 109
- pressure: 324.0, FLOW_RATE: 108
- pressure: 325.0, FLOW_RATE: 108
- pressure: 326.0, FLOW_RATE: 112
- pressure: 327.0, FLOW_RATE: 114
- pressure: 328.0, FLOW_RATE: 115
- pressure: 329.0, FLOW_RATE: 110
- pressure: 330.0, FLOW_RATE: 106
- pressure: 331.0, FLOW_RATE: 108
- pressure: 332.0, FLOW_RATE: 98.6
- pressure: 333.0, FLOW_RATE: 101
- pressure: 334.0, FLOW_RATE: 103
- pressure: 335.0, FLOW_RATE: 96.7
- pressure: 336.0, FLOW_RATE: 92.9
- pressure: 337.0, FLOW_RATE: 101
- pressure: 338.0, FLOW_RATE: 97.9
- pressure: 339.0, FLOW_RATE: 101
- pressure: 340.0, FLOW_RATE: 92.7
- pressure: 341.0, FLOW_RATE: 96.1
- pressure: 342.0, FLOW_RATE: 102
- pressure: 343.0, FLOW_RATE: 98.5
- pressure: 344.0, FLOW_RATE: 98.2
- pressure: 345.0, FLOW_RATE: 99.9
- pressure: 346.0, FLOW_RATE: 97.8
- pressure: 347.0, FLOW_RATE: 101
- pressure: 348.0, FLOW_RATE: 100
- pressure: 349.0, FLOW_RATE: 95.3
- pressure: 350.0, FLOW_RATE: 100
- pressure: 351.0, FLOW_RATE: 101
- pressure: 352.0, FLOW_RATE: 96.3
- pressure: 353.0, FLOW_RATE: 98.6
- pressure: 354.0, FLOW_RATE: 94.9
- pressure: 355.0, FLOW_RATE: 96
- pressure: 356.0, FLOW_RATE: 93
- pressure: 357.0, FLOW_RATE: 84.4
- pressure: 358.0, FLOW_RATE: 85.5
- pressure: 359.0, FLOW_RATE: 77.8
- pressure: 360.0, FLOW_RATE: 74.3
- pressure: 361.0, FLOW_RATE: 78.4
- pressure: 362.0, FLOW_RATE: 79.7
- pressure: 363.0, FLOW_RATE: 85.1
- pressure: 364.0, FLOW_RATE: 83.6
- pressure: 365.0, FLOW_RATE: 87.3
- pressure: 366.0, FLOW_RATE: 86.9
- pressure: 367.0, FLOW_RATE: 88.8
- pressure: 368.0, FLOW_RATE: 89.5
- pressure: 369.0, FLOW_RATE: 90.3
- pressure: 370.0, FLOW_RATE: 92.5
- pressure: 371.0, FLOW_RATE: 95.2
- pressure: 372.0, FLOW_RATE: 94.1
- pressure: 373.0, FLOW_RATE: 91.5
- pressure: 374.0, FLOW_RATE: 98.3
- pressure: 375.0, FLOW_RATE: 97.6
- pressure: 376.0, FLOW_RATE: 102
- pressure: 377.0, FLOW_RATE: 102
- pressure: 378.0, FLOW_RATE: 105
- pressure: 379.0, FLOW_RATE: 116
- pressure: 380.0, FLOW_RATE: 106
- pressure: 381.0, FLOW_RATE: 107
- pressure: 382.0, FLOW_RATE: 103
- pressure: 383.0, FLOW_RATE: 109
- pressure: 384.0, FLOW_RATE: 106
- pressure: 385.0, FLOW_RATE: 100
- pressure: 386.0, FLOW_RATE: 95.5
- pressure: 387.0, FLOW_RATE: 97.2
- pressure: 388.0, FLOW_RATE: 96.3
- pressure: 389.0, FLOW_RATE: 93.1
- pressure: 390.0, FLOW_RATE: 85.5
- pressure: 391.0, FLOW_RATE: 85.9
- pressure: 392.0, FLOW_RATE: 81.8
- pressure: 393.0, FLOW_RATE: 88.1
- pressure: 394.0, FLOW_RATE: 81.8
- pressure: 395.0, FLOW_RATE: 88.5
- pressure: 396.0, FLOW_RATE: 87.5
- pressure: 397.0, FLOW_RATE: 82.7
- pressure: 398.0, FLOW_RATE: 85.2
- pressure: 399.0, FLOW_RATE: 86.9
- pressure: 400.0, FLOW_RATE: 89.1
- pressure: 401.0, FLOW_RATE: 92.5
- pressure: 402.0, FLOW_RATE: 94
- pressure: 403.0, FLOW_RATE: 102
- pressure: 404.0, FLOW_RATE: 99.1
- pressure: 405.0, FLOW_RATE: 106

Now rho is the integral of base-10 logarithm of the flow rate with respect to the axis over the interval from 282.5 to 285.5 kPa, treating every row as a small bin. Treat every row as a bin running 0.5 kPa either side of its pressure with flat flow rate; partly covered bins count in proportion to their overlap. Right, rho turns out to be 6.24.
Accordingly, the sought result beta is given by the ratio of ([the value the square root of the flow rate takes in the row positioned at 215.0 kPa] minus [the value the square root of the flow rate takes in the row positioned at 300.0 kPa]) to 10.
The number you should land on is -0.014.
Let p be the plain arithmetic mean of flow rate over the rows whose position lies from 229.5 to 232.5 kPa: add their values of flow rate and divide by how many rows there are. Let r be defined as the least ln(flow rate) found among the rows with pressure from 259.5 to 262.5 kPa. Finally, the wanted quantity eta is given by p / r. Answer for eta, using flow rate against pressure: 22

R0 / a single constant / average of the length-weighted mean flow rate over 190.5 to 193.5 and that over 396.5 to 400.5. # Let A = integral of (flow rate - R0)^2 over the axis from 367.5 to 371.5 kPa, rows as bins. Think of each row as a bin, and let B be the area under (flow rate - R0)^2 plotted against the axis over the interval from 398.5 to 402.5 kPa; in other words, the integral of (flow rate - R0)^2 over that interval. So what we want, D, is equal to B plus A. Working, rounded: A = 559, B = 693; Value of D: 1252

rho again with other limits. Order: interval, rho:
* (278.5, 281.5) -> 6.19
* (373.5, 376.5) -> 5.99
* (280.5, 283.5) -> 6.25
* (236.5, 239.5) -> 6.17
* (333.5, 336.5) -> 5.97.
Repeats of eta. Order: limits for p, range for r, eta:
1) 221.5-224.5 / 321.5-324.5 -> 22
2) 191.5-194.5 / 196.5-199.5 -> 25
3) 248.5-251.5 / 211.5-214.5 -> 25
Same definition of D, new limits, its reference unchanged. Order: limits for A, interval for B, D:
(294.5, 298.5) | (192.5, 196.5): 1771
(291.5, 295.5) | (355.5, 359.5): 2170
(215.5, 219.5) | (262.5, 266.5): 698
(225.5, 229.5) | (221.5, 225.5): 158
